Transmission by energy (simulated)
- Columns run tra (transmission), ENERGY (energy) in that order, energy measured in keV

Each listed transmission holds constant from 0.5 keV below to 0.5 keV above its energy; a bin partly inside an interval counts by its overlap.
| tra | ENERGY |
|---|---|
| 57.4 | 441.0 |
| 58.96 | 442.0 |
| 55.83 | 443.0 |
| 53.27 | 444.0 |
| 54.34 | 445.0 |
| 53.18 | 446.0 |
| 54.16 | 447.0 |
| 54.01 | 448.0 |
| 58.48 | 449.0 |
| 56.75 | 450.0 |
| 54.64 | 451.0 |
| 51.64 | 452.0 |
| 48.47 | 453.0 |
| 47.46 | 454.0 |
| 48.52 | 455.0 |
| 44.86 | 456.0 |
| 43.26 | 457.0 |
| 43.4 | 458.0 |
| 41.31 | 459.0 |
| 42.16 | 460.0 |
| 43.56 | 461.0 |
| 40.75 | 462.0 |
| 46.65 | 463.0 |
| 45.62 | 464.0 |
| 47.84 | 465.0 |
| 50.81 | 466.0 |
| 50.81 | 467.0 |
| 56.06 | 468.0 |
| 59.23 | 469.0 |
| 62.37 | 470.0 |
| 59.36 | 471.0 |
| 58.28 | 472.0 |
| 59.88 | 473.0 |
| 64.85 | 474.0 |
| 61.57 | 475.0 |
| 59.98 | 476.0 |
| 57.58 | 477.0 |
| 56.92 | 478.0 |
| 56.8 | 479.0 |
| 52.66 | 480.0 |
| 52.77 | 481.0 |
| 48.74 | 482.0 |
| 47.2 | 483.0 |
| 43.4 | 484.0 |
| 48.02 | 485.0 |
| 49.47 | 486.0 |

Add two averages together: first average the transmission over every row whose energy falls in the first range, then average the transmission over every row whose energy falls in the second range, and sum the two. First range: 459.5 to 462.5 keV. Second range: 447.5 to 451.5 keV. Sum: 98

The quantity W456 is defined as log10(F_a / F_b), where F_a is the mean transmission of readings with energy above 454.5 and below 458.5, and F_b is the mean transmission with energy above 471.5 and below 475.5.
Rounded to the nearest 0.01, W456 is -0.13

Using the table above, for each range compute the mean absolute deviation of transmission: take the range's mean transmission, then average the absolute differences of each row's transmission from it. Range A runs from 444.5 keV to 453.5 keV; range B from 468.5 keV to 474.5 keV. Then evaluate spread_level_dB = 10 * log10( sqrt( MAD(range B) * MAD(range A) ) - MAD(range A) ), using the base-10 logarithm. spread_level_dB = -16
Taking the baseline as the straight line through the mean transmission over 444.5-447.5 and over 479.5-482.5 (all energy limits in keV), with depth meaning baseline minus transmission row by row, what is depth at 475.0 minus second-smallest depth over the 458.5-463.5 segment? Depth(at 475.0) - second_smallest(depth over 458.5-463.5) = -19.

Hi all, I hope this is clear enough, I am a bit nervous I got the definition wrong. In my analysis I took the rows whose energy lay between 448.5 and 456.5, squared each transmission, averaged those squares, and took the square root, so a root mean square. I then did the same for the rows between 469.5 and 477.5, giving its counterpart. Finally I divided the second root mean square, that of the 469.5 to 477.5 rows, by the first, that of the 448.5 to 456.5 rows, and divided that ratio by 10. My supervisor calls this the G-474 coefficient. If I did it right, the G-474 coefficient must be 0.117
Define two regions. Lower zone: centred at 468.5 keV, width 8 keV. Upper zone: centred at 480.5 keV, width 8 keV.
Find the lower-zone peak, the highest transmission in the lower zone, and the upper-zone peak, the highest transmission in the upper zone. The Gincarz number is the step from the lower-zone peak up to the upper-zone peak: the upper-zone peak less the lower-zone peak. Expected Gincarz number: -5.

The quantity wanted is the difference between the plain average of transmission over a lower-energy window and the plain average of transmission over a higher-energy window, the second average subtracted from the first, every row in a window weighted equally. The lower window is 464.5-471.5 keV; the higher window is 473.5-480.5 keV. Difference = -3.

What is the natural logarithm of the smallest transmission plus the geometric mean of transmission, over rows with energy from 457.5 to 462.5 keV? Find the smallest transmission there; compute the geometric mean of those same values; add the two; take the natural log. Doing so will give 4.42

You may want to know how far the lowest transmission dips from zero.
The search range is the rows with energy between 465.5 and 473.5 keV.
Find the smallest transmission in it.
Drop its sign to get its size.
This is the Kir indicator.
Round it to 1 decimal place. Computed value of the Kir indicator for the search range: 50.8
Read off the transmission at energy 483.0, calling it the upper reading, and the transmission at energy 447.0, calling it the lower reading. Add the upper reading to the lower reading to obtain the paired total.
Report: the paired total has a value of 101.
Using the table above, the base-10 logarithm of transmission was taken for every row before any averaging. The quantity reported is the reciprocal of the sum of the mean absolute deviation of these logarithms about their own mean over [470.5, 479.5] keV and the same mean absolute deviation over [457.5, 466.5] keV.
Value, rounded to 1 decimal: 25.2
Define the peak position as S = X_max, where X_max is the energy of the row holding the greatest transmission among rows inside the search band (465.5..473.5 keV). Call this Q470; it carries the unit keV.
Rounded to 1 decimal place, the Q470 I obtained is 470.0 keV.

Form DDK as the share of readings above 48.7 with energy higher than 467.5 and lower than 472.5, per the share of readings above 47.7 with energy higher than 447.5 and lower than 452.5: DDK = 1.00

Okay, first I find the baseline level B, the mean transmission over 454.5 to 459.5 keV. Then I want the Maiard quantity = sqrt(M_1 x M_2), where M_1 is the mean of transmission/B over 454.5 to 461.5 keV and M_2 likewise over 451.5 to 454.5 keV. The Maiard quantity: 1.05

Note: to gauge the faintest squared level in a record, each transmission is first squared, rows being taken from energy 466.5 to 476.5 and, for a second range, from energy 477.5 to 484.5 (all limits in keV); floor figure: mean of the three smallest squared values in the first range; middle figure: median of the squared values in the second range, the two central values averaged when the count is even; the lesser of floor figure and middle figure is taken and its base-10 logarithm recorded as 3.44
